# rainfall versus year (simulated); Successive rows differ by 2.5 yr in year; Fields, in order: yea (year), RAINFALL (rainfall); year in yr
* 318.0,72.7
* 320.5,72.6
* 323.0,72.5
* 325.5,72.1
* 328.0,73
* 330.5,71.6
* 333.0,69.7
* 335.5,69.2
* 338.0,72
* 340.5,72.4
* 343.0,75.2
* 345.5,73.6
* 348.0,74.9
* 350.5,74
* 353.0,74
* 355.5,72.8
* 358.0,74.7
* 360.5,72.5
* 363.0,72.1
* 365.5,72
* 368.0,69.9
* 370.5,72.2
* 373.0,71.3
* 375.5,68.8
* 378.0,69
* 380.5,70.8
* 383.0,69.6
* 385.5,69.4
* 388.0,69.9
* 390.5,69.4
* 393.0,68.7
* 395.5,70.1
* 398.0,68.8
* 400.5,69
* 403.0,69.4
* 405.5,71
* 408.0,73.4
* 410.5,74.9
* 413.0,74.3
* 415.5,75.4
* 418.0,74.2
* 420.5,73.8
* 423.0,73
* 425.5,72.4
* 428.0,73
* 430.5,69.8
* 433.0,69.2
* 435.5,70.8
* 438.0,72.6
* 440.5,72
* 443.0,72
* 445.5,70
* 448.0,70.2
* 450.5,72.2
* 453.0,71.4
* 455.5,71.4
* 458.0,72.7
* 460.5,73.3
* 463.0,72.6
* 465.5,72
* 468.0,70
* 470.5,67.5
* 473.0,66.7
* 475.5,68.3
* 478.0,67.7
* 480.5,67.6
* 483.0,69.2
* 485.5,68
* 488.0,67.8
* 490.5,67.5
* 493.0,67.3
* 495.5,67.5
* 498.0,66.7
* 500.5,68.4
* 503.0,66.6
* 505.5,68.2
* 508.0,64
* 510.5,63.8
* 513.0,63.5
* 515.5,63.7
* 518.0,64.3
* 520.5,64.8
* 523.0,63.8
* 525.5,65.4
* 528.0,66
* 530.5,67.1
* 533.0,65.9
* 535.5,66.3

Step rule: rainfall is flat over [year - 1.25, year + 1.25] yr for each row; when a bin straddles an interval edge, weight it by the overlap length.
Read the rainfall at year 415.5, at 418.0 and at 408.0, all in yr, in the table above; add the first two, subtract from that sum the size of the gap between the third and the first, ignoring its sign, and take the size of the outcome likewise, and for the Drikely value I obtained 147.6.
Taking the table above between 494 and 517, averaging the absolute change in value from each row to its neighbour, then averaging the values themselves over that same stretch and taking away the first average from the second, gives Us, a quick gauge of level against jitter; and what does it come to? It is 64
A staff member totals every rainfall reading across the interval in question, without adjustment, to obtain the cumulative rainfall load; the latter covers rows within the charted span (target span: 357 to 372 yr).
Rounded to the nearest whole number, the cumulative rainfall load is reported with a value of 433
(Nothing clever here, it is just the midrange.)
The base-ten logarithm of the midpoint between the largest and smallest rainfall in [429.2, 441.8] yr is 1.85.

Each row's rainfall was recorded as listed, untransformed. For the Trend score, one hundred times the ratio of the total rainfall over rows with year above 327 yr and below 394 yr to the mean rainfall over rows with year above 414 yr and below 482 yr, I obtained 2715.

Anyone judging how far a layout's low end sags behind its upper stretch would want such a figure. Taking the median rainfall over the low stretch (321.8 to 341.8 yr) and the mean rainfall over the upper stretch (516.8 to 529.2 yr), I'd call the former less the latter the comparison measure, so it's 7.2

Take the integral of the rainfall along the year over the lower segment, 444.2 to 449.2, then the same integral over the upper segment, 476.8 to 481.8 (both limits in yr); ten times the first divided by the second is 10.4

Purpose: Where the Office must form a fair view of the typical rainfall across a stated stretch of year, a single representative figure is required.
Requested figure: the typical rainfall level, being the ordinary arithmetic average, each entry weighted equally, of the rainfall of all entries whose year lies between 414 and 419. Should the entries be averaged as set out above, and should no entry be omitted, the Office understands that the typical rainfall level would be 75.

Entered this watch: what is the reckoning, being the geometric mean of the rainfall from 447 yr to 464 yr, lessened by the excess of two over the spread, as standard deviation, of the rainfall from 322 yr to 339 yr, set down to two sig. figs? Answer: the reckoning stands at 71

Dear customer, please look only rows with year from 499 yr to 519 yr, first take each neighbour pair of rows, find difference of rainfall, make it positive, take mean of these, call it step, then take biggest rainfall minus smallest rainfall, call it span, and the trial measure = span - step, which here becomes 4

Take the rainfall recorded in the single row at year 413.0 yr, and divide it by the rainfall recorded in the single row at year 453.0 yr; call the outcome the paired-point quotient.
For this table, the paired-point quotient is 1.04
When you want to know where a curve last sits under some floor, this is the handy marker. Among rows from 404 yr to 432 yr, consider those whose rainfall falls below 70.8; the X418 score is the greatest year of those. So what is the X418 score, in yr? 430.5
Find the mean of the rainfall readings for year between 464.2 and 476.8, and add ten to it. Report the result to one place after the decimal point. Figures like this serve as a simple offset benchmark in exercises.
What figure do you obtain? 78.9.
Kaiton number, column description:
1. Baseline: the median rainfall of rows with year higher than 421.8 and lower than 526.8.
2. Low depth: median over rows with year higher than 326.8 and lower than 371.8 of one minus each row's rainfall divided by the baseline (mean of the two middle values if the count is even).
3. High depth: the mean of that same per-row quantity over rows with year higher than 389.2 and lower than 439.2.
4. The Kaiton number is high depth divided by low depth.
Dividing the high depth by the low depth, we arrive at 0.8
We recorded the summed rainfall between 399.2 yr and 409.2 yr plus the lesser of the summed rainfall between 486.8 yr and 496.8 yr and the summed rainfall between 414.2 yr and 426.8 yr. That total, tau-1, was 553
